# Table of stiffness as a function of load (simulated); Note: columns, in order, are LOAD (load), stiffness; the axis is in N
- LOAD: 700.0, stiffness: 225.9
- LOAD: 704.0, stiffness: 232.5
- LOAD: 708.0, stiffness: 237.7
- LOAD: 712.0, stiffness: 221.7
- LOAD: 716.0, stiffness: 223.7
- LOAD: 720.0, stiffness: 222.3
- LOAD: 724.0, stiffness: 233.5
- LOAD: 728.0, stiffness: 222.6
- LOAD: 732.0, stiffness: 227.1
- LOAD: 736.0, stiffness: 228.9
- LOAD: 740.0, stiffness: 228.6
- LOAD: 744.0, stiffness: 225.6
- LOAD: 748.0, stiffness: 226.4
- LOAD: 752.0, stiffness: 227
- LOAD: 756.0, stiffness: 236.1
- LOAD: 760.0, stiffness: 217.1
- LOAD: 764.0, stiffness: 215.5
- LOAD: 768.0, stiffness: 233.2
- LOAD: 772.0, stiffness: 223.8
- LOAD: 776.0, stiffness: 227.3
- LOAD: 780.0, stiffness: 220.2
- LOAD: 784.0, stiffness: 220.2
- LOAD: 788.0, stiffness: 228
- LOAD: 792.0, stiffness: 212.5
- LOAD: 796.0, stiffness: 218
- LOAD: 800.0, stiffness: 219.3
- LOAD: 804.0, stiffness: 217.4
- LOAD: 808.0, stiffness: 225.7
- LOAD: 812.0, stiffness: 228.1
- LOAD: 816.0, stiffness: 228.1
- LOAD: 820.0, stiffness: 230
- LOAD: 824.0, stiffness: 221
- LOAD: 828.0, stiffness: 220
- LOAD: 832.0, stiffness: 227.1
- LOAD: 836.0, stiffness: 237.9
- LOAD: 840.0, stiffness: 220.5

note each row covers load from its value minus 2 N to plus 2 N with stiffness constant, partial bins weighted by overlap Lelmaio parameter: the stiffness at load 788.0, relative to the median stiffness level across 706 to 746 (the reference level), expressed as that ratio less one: 0.01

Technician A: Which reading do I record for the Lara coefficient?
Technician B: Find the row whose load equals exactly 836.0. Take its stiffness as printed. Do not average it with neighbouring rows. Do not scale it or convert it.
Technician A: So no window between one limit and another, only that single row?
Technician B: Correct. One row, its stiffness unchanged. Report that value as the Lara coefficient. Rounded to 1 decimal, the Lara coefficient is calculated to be 237.9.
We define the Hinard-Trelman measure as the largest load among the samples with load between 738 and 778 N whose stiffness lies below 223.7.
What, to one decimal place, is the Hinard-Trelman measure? 764.0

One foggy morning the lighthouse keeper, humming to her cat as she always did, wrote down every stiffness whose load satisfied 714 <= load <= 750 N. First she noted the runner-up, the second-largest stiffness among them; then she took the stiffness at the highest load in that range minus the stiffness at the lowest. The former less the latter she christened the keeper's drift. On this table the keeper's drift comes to 226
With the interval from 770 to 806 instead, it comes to 234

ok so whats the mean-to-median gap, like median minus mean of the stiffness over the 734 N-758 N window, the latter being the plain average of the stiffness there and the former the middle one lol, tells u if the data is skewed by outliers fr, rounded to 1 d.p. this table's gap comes -1.0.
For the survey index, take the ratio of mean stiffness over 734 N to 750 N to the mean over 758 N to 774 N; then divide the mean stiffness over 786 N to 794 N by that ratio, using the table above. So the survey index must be 215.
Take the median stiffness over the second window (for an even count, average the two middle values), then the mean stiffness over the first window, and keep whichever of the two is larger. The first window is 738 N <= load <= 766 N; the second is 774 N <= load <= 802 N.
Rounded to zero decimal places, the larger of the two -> 225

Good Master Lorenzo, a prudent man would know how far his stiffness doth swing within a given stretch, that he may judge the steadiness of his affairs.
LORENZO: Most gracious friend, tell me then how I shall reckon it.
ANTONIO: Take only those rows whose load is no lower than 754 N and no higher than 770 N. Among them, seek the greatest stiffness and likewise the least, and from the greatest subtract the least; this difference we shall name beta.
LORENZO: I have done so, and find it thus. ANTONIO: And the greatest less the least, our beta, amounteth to 21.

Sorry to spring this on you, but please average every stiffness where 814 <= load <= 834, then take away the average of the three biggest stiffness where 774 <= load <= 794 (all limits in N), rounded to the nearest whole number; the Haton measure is 0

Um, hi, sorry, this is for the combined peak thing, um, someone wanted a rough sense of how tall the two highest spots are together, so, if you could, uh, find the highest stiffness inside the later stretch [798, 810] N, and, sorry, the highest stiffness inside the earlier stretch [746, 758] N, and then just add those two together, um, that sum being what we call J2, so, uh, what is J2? 462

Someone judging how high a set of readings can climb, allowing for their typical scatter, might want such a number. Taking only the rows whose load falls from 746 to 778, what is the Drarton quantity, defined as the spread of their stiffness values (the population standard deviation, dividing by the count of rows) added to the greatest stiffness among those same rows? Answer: 243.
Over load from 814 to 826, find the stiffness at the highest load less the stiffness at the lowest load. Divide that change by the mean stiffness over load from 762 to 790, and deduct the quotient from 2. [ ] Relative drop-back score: 2.032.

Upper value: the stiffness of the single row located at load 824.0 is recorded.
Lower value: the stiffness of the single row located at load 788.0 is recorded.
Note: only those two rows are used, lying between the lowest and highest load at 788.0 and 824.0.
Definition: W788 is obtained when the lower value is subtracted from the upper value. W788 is -7.0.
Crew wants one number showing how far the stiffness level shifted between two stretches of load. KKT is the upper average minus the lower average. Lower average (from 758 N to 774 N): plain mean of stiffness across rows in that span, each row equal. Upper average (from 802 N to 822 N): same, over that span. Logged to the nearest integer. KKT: 3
